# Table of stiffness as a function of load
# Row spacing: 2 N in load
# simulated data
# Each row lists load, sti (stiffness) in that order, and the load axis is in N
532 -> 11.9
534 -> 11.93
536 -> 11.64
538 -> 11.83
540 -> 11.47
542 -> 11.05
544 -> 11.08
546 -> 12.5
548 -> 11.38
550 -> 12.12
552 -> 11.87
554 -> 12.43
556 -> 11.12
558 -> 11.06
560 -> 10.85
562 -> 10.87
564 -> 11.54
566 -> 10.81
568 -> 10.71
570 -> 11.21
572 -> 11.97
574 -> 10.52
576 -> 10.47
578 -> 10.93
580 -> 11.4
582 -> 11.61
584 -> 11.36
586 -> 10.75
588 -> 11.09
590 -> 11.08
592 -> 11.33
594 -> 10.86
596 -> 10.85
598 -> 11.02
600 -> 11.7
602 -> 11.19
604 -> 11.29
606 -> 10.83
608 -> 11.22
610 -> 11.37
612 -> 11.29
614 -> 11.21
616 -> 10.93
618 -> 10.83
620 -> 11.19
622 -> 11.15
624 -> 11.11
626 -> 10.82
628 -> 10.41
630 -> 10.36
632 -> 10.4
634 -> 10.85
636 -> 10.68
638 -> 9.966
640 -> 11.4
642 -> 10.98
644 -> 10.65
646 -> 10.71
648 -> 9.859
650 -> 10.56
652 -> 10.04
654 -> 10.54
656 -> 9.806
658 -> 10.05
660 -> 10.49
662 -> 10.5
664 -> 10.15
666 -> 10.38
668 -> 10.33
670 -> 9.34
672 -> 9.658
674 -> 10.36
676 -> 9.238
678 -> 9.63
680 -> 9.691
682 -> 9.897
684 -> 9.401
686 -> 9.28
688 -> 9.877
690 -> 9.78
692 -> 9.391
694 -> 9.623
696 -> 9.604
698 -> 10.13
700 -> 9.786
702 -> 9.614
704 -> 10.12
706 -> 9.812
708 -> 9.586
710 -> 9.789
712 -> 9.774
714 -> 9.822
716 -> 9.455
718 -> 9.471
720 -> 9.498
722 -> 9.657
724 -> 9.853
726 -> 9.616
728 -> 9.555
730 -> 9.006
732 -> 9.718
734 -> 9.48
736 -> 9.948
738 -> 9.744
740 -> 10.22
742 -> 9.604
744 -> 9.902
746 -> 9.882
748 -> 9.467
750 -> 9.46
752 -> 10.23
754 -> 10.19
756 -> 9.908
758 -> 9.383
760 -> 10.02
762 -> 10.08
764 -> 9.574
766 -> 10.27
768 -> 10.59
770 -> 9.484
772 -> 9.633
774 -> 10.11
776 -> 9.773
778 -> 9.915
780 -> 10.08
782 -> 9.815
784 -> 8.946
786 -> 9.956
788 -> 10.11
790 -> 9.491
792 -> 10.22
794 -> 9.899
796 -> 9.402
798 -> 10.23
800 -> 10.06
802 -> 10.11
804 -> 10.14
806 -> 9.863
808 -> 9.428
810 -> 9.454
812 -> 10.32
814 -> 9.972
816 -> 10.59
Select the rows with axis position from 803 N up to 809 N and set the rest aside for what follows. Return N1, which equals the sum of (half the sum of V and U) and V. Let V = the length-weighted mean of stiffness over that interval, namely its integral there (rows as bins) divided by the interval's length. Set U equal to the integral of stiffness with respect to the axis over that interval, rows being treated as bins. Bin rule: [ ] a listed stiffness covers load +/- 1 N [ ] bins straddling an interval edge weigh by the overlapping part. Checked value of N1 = 44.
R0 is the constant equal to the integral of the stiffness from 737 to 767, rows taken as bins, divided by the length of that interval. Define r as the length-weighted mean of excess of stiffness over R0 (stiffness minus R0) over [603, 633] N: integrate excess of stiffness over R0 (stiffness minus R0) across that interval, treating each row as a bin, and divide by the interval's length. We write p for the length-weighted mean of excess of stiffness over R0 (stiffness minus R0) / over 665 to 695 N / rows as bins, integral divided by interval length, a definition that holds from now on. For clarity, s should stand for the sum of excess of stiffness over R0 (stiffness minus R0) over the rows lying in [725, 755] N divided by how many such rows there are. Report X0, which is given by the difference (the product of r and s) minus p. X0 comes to 0.0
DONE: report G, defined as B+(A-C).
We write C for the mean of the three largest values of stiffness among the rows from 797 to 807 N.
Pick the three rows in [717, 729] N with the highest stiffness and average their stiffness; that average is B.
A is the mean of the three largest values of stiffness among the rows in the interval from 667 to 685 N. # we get 9.7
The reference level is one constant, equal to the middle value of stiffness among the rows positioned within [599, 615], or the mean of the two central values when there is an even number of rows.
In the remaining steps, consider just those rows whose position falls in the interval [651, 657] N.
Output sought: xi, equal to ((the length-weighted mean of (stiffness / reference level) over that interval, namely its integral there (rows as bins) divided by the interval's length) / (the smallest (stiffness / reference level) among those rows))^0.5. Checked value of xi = 1.02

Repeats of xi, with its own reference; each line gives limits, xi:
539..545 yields 1.01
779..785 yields 1.04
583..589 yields 1.01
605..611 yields 1.01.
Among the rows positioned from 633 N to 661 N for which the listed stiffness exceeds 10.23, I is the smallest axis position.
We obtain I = 634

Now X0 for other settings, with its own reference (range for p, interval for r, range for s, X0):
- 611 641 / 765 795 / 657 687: -1.0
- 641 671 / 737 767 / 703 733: -0.4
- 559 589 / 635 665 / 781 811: -1.2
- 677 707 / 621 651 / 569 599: 1.1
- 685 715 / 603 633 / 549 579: 1.6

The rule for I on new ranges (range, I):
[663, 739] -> 666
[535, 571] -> 536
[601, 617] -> 602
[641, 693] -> 642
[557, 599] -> 558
